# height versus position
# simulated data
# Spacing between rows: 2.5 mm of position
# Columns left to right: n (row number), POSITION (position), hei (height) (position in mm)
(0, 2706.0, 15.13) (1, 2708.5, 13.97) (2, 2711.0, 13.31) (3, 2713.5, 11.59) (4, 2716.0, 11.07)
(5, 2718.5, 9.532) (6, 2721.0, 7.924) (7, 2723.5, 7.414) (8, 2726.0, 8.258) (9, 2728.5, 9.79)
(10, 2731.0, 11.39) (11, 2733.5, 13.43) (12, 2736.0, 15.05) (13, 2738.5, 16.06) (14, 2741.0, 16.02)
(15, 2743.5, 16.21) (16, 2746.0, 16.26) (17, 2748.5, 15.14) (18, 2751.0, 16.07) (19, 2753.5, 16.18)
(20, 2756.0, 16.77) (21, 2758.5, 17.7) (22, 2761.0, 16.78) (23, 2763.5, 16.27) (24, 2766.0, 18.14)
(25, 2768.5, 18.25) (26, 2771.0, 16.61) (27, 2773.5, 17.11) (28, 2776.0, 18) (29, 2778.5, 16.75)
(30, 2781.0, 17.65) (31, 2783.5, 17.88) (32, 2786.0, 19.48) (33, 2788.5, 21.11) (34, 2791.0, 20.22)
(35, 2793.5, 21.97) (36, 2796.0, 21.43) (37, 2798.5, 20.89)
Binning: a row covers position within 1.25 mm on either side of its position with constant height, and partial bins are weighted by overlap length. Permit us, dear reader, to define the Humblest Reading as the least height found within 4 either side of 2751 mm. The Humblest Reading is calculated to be 15.14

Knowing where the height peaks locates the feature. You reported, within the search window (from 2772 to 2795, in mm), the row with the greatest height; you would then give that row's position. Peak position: 2793.5 mm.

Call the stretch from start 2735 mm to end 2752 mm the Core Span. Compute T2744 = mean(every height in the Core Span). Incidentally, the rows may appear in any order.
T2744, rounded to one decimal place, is 15.8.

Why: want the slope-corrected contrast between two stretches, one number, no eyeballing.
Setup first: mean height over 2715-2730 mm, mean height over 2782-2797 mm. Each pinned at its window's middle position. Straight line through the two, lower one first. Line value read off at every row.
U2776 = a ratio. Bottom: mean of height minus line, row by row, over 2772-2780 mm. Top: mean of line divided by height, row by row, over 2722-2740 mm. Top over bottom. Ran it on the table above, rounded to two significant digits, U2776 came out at -1.3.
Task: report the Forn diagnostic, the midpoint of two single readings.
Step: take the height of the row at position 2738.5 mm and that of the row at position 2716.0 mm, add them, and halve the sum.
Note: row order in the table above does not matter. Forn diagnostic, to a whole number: 14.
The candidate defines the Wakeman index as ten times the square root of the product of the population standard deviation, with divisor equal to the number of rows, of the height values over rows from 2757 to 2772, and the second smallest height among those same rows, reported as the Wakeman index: 36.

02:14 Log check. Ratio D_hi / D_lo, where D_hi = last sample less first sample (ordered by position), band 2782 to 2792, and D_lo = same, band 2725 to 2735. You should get 0.5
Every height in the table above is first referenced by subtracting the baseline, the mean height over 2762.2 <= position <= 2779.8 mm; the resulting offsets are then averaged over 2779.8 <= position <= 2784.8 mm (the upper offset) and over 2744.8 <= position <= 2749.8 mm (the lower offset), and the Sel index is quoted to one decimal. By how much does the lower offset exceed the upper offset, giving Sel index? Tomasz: -2.1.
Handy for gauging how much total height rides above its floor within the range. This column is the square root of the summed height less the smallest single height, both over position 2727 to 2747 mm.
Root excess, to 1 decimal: 10.2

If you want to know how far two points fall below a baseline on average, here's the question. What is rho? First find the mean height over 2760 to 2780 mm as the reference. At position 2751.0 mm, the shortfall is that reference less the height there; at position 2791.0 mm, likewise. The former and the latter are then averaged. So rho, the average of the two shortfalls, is -0.9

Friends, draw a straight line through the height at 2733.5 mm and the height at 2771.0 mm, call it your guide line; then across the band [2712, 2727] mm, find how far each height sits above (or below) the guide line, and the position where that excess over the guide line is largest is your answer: 2713.5 mm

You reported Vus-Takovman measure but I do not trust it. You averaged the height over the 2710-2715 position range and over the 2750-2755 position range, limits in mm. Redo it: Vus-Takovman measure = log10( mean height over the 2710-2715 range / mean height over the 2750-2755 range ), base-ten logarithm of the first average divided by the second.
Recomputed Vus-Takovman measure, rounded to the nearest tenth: -0.1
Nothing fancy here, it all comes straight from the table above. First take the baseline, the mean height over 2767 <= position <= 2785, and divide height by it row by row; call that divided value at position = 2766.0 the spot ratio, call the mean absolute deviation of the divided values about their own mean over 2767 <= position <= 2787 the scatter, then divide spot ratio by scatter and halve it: 13.2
